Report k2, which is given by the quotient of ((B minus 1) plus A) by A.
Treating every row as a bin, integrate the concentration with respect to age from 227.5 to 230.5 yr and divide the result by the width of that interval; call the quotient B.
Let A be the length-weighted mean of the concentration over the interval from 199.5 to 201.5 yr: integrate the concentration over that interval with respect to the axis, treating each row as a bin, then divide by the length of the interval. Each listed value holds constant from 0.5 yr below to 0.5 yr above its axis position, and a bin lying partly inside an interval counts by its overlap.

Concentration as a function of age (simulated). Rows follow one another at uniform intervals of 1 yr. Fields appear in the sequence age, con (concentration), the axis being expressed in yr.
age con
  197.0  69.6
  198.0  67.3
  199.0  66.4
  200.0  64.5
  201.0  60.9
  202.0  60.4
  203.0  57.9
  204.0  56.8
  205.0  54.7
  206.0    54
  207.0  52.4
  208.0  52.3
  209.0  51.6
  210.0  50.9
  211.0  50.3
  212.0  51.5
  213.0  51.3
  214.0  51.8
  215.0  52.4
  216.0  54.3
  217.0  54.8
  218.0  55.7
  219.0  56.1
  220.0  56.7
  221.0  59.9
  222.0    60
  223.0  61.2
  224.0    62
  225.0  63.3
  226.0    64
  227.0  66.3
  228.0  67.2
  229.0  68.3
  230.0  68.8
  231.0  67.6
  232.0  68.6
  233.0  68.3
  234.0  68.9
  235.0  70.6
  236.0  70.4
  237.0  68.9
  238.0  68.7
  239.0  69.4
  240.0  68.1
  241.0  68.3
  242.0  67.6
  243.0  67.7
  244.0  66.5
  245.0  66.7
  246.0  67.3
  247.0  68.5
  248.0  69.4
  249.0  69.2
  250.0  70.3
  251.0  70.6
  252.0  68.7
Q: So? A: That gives 2.07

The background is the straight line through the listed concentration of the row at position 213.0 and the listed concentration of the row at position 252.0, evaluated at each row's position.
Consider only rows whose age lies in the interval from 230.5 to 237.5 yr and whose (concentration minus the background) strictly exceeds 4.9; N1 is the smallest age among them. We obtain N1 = 231.0 yr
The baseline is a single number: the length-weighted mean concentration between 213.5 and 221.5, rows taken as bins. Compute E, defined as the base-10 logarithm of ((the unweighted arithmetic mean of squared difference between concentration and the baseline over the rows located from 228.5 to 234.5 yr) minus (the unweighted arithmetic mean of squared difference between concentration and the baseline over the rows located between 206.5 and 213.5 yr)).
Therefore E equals 2.20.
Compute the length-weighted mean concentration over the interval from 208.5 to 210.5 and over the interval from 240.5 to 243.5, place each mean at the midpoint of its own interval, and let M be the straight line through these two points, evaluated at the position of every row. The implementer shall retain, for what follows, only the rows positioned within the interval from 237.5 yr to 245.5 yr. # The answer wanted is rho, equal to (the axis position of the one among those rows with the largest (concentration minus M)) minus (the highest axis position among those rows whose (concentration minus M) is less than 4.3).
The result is -6 yr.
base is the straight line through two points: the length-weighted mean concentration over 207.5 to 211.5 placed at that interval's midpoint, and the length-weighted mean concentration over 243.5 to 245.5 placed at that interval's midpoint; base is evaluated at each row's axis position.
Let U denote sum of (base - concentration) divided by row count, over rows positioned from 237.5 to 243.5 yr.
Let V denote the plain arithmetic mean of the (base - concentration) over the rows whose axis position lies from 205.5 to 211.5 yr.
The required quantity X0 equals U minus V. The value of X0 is -2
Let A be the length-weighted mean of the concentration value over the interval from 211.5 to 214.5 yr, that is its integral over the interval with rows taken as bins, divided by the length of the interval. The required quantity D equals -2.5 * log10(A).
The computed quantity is -4.28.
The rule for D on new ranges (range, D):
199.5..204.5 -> -4.45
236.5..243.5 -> -4.59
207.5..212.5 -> -4.28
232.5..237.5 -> -4.60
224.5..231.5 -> -4.56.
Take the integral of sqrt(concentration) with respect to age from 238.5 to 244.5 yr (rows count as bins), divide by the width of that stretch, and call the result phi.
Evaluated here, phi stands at 8.2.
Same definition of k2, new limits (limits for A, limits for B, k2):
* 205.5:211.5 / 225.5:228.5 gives 2.25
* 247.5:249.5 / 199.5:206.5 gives 1.83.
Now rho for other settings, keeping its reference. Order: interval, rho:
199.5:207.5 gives -7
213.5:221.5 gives 0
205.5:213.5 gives -7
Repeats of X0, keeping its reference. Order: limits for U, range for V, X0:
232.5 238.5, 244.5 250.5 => -6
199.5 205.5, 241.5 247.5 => -10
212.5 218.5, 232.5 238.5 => 7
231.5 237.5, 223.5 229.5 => -1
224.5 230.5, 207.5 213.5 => -8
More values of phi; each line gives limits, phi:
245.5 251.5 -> 8.3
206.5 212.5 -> 7.2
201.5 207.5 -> 7.5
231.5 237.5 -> 8.3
